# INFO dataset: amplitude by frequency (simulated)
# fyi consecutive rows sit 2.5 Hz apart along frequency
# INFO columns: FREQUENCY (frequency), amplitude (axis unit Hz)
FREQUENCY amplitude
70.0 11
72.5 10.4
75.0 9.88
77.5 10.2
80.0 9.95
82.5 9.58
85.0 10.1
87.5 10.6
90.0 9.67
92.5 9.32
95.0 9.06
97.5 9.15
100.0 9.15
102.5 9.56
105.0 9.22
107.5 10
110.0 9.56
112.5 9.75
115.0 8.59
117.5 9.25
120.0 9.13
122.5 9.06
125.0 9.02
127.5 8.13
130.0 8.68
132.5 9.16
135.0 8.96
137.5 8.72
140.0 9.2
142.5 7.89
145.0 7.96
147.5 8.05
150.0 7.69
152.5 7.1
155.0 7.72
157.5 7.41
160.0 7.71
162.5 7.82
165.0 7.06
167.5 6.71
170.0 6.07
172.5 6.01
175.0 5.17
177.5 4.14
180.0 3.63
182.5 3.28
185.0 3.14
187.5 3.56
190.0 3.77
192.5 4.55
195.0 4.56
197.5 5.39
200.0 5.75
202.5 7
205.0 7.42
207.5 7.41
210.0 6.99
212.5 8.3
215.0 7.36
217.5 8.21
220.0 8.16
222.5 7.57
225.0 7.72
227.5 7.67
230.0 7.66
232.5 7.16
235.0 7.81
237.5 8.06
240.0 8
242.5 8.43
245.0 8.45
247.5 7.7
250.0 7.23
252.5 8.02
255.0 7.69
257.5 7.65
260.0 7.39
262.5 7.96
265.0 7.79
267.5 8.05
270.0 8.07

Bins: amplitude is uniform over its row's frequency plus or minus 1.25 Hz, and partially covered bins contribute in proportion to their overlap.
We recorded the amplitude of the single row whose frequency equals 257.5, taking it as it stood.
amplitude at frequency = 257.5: 7.65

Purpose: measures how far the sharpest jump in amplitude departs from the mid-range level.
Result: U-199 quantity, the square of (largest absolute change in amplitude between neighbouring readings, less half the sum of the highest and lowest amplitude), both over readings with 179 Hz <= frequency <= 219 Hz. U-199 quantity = 19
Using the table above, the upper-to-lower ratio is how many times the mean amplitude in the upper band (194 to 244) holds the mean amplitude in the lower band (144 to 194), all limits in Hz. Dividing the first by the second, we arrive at 1.2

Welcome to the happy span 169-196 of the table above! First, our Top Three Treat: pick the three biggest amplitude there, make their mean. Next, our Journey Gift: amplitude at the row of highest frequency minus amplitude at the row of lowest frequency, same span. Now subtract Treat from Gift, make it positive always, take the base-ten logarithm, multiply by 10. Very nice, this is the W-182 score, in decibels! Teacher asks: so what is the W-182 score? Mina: 8.6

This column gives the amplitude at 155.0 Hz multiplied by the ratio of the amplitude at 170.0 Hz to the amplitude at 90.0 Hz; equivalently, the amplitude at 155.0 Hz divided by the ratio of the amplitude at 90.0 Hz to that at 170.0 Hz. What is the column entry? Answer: 4.8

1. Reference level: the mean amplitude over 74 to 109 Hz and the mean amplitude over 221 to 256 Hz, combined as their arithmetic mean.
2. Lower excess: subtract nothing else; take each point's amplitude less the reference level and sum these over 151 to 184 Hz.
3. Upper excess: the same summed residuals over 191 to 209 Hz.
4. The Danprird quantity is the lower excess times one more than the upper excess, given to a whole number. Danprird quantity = 610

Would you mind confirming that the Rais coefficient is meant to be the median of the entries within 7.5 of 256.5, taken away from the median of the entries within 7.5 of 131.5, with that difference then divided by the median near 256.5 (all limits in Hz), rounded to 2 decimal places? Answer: 0.15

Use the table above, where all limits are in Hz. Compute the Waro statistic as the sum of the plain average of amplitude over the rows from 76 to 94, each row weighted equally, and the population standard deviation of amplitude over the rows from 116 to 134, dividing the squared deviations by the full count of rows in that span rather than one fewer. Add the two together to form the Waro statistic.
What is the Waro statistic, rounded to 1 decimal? 10.3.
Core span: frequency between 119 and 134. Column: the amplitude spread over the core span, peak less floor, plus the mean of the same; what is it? 9.9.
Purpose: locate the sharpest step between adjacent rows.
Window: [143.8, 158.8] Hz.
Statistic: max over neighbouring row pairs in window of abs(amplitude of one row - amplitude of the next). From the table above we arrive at 0.62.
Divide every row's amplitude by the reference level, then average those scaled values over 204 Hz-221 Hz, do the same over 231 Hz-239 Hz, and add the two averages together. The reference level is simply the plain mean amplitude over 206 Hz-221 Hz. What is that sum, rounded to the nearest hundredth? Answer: 1.99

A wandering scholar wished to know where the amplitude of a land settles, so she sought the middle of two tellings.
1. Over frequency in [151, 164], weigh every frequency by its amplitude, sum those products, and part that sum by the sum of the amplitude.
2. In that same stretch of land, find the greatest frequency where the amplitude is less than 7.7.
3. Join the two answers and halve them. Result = 157.5 Hz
